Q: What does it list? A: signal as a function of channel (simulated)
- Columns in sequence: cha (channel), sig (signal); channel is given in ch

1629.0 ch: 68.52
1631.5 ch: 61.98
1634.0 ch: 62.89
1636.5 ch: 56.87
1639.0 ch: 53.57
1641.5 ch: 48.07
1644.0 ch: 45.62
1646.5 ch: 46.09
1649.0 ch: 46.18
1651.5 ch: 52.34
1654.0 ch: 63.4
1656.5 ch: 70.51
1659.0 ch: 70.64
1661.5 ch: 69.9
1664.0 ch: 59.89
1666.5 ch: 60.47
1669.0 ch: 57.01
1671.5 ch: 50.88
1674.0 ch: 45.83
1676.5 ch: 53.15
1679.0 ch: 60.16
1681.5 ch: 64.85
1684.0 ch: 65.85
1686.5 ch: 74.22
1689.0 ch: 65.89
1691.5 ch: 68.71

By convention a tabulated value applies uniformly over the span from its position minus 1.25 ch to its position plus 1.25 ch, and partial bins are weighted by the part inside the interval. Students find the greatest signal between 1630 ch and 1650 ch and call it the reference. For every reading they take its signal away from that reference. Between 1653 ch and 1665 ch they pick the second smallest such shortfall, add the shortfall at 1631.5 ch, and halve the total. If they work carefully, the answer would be -3.4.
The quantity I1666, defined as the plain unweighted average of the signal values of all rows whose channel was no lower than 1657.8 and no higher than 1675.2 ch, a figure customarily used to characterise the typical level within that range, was 59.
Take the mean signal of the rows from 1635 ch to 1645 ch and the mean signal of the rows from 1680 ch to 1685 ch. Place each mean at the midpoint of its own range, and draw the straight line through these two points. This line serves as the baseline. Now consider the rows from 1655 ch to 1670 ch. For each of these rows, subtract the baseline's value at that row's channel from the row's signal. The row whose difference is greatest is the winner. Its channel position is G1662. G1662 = 1656.5 ch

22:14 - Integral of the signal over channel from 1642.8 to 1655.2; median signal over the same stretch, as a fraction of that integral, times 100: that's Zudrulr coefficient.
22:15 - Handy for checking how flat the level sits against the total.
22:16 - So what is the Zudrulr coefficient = 7.3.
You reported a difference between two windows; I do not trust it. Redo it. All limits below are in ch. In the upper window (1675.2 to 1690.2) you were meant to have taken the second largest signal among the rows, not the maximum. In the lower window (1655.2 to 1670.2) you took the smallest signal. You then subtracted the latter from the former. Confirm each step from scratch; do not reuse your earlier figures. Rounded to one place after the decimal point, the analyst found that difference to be 8.9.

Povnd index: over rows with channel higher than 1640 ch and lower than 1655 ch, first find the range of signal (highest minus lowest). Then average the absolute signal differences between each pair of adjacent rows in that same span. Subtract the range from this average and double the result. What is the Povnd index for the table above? -27.5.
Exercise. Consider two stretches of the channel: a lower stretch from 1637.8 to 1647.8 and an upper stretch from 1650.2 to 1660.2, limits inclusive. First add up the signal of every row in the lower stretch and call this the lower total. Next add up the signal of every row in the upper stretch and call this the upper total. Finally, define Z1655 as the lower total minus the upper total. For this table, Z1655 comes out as -64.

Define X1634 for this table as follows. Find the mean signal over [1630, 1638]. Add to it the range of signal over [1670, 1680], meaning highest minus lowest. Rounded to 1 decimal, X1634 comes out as 74.9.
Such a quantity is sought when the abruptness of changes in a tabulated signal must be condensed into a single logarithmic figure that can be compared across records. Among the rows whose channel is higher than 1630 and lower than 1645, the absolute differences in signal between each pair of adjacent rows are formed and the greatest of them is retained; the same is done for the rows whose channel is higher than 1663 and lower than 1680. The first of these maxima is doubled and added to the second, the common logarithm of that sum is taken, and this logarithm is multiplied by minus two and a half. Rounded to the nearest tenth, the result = -3.2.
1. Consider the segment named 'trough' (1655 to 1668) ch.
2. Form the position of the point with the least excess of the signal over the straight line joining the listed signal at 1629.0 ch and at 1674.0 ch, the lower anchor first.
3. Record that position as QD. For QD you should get 1664.0 ch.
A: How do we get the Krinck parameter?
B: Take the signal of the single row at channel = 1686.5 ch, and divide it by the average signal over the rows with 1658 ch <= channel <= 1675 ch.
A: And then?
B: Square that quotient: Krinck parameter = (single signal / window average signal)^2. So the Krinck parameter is 1.57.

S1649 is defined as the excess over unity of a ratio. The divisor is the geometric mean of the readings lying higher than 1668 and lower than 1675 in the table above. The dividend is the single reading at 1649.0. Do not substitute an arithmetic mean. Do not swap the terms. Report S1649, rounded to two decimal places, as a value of -0.10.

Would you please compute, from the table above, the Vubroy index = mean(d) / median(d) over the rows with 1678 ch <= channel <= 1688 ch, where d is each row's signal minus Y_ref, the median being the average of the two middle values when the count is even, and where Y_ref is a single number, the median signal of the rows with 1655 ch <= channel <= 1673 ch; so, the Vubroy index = 1.2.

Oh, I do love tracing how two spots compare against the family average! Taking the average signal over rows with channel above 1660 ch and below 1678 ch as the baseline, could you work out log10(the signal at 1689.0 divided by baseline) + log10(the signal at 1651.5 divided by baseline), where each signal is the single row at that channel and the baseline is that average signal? 0.03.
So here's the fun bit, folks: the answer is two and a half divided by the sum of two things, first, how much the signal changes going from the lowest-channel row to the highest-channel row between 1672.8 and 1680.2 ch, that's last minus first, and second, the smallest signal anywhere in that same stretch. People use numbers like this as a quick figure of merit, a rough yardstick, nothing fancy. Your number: 0.042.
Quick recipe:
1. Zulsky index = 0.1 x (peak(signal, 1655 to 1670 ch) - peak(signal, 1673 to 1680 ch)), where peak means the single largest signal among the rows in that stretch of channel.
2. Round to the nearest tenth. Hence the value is 1.0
